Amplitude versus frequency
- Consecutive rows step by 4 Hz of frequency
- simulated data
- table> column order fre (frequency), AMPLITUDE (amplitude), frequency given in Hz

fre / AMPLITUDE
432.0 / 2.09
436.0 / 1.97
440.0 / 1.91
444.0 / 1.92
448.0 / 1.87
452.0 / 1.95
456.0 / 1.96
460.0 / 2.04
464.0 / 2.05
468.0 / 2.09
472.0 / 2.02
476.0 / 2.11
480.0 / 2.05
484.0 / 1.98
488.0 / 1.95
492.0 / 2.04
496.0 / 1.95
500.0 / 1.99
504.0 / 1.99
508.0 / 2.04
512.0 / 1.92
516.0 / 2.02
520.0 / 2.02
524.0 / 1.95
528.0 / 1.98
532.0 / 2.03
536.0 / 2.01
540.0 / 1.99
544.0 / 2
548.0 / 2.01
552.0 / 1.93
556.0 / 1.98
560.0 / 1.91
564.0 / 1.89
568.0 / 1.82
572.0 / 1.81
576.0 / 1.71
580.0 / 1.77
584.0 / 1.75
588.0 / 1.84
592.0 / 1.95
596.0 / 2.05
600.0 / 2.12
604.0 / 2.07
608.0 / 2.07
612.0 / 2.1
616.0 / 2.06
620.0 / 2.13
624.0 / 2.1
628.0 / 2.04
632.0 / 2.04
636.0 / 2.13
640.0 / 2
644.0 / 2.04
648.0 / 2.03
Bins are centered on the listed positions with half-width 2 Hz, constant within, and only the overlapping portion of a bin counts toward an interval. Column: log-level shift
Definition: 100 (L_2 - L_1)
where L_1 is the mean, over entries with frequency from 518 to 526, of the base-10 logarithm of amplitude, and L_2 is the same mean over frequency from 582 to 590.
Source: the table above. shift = -4.4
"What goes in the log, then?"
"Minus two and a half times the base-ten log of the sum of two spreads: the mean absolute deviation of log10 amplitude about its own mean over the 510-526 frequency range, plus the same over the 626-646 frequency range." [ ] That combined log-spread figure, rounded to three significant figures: 4.49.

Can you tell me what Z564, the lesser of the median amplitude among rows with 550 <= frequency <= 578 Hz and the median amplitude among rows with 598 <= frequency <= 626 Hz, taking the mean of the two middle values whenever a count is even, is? 1.89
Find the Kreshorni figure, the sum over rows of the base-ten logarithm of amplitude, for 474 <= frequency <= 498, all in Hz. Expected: 1.82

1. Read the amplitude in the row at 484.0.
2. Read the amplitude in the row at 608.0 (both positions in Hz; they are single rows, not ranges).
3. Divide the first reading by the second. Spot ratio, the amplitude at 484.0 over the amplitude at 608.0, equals 0.96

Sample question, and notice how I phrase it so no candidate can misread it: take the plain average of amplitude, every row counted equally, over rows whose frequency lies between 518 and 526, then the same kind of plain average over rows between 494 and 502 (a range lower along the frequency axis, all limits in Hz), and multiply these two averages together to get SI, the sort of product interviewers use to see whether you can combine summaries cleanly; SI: 3.91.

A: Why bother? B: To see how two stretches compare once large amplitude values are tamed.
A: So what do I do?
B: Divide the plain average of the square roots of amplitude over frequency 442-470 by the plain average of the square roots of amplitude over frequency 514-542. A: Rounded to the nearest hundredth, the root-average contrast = 1.00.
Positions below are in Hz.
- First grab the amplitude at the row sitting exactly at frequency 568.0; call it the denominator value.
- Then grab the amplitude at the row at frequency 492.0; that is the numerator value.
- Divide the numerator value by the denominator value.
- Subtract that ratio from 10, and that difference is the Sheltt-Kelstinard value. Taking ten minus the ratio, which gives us 8.88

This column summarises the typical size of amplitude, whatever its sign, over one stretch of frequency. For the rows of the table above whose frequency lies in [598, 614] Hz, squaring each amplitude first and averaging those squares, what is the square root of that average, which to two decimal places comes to 2.09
